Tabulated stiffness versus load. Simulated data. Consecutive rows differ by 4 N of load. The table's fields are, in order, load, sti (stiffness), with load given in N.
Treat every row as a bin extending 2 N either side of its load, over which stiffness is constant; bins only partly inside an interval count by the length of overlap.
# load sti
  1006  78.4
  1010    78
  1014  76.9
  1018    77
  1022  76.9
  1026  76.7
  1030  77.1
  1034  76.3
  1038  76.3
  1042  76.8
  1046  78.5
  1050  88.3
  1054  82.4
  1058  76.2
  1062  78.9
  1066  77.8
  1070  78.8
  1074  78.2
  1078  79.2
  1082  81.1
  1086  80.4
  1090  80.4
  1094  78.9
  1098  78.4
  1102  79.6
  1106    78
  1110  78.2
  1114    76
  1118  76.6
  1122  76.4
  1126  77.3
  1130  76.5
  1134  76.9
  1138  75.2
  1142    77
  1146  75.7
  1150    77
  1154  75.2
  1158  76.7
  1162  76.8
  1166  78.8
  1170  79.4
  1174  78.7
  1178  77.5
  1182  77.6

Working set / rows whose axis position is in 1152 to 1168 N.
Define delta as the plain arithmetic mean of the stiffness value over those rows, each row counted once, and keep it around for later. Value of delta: 76.9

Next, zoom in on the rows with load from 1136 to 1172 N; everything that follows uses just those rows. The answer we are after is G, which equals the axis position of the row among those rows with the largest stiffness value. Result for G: 1170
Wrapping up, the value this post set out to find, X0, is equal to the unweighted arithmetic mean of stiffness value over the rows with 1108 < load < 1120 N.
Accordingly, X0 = 76.9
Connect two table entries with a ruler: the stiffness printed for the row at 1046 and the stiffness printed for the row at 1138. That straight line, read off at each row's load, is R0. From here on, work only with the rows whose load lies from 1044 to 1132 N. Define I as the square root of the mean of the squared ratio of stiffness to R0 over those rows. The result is 1.025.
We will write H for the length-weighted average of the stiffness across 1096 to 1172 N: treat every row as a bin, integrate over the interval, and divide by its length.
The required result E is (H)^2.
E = 5951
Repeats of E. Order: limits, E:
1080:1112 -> 6300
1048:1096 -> 6408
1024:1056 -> 6249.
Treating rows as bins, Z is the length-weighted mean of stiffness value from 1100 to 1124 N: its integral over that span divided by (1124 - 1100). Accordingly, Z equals 77.5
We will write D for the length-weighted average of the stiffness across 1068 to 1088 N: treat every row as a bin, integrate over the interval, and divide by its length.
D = 79.5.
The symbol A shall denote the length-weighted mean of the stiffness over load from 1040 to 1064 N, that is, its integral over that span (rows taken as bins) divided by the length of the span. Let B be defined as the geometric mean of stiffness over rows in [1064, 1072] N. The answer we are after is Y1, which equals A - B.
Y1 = 1.9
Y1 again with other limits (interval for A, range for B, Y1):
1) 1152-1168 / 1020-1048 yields -0.1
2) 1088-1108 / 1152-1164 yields 2.8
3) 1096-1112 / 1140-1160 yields 2.2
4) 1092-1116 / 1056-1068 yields 0.6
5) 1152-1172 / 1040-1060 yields -2.9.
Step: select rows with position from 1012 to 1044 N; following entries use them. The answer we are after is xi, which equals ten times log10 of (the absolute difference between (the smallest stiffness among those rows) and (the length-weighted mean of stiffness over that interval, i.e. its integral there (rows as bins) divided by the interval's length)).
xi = -3.5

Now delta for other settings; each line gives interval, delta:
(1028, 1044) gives 76.6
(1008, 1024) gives 77.2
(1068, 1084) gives 79.3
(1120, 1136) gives 76.8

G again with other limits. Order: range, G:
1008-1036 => 1010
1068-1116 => 1082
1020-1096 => 1050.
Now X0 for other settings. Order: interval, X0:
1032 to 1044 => 76.5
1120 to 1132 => 76.7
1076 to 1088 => 80.2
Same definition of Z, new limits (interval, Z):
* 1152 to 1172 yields 77.4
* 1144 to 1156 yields 76.0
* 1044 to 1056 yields 83.1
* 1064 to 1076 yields 78.3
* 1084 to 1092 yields 80.4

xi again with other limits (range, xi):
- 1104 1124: 0.2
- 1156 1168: -1.3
